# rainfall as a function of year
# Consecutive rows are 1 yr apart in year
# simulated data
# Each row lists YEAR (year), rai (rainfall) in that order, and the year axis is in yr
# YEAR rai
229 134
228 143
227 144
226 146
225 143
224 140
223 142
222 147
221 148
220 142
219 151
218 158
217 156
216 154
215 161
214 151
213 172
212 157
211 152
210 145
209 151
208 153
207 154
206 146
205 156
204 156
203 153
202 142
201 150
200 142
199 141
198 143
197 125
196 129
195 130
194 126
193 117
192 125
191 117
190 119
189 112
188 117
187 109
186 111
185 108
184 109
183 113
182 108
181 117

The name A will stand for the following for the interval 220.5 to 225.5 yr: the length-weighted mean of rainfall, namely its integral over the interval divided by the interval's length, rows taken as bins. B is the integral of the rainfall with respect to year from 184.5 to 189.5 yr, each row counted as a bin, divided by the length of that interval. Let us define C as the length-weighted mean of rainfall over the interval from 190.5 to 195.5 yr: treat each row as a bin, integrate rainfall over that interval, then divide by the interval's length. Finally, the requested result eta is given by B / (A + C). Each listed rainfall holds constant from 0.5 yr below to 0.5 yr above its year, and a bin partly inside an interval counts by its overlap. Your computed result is 0.42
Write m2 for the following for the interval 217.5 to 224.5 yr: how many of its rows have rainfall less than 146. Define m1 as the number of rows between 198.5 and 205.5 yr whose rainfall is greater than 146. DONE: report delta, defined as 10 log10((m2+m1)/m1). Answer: 2.4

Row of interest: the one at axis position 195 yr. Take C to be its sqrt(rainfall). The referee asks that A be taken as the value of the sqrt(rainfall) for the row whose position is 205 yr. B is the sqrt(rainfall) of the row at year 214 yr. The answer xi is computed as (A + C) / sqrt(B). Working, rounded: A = 12.5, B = 12.3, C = 11.4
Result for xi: 6.82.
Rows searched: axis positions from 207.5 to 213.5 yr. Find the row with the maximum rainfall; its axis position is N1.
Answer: 213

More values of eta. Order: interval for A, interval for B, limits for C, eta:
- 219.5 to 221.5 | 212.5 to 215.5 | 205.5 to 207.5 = 0.55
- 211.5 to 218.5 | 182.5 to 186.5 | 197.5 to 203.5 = 0.36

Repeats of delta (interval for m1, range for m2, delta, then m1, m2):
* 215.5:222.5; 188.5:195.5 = 3.4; 6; 7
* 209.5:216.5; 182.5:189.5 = 3.4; 6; 7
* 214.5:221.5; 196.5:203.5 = 2.6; 6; 5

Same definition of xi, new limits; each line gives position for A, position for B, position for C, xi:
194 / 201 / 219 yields 6.72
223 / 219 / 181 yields 6.49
